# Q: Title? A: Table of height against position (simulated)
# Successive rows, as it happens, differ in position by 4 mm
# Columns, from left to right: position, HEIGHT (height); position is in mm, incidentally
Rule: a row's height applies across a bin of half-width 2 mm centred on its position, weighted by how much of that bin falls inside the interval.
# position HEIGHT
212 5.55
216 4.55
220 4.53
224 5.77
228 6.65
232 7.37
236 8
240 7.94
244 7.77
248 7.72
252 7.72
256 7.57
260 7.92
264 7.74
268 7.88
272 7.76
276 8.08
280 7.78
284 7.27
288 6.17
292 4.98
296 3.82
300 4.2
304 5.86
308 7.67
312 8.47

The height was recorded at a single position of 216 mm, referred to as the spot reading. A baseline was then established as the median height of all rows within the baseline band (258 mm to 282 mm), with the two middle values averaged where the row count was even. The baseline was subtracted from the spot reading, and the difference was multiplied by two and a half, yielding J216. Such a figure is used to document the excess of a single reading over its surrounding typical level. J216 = -8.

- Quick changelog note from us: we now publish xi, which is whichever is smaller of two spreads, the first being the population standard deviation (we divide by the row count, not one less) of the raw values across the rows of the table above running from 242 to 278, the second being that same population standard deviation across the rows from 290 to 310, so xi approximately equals 0.14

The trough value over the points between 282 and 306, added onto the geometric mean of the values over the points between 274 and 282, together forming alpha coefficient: 12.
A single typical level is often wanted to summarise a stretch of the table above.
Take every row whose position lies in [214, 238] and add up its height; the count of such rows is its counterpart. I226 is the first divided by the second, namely 6.1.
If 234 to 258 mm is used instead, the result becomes 7.8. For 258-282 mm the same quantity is 7.9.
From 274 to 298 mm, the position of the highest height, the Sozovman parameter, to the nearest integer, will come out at 276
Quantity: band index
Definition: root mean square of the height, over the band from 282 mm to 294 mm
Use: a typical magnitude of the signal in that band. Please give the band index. 6.2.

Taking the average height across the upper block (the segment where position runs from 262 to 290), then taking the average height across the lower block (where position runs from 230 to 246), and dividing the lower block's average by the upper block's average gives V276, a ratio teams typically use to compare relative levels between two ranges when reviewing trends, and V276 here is 1.03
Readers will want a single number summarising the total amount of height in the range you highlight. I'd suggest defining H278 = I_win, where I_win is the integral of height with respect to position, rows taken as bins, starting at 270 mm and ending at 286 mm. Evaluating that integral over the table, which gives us 124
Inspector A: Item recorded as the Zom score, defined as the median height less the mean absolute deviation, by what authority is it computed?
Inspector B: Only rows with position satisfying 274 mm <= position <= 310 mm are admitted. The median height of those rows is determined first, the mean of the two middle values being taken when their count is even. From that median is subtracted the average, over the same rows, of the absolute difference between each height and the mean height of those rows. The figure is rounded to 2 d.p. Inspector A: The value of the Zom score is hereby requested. 4.84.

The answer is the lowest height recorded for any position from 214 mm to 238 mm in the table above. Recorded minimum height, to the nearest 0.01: 4.53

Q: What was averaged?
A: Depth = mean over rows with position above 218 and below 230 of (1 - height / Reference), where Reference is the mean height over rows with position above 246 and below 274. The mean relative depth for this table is 0.27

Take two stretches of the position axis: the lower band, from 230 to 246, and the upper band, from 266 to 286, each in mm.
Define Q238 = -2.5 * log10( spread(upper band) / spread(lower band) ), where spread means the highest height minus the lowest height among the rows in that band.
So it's -0.3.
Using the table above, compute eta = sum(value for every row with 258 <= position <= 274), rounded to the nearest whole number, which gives 31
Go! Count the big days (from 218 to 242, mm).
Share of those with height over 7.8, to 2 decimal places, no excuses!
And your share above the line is 0.33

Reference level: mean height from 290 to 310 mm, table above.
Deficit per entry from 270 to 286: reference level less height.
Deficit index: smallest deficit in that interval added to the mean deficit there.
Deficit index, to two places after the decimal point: -5.19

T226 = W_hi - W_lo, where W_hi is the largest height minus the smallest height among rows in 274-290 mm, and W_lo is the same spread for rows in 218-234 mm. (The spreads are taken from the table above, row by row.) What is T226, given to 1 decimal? -0.9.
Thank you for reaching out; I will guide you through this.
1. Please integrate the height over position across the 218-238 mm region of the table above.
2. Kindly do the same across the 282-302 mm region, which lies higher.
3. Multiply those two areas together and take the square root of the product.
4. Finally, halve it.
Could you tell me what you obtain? 58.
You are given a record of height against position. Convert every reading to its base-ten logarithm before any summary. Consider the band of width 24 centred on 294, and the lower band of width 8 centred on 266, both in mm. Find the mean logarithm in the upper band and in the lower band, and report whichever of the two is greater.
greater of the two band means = 0.893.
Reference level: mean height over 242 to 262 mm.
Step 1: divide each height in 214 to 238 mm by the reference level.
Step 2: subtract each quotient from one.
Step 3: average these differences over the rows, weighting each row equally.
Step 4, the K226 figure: 0.21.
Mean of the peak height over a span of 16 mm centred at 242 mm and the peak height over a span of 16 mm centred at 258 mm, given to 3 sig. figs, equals 7.96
